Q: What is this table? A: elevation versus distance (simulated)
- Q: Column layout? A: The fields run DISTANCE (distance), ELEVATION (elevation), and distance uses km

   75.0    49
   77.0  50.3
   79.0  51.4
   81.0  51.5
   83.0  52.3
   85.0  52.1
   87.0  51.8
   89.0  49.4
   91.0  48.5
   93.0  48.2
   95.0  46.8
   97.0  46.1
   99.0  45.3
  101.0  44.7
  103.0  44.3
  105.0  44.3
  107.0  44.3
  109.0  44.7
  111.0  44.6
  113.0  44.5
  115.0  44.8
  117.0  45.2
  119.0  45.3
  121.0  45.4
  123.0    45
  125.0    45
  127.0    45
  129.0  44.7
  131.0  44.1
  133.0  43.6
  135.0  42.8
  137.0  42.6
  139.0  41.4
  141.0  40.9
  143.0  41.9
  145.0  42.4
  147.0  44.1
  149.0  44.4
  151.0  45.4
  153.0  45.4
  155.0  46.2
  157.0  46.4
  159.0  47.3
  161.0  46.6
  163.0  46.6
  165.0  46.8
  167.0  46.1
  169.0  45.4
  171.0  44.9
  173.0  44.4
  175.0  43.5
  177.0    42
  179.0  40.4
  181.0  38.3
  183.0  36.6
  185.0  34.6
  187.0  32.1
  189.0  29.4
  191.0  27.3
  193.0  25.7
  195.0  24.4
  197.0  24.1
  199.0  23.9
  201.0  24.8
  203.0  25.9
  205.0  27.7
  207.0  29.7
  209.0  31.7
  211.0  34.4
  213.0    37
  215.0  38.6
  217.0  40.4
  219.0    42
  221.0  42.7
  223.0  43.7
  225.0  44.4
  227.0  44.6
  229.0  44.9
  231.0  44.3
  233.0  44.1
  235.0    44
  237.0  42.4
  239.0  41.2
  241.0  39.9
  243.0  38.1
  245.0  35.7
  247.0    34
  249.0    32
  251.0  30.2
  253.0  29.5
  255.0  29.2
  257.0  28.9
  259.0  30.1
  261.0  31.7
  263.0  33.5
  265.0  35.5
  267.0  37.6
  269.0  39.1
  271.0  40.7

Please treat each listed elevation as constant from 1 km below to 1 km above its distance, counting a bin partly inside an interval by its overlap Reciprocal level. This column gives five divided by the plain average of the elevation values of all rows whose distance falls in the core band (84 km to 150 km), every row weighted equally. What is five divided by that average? 0.11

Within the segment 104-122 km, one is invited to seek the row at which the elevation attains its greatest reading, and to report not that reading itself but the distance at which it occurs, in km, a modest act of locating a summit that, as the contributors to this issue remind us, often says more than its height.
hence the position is 121.0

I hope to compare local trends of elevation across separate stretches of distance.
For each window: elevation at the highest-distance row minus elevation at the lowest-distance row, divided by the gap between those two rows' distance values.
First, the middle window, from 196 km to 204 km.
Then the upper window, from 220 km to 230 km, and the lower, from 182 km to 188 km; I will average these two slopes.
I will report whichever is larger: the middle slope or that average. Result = 0.30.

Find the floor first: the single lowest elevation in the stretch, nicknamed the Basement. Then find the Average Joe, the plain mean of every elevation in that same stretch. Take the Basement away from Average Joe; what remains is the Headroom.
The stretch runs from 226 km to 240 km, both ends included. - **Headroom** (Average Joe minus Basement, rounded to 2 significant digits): 2.4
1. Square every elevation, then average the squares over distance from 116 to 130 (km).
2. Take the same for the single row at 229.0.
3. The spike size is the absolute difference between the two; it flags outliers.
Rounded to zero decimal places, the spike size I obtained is 17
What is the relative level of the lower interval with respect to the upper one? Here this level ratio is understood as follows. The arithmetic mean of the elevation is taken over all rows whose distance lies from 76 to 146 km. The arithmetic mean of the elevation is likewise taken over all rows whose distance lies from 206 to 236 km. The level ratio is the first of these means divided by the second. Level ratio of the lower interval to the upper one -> 1.13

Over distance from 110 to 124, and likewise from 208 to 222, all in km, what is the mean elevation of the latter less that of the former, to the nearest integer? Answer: -7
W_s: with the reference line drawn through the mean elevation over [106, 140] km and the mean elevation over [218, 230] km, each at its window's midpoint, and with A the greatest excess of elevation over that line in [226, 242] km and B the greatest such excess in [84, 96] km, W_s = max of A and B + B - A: 14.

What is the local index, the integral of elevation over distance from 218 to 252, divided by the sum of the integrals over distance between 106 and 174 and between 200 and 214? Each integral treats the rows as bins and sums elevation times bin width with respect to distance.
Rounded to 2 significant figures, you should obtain 0.40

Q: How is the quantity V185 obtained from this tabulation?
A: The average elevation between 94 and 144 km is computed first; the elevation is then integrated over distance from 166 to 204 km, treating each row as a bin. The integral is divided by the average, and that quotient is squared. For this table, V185 872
